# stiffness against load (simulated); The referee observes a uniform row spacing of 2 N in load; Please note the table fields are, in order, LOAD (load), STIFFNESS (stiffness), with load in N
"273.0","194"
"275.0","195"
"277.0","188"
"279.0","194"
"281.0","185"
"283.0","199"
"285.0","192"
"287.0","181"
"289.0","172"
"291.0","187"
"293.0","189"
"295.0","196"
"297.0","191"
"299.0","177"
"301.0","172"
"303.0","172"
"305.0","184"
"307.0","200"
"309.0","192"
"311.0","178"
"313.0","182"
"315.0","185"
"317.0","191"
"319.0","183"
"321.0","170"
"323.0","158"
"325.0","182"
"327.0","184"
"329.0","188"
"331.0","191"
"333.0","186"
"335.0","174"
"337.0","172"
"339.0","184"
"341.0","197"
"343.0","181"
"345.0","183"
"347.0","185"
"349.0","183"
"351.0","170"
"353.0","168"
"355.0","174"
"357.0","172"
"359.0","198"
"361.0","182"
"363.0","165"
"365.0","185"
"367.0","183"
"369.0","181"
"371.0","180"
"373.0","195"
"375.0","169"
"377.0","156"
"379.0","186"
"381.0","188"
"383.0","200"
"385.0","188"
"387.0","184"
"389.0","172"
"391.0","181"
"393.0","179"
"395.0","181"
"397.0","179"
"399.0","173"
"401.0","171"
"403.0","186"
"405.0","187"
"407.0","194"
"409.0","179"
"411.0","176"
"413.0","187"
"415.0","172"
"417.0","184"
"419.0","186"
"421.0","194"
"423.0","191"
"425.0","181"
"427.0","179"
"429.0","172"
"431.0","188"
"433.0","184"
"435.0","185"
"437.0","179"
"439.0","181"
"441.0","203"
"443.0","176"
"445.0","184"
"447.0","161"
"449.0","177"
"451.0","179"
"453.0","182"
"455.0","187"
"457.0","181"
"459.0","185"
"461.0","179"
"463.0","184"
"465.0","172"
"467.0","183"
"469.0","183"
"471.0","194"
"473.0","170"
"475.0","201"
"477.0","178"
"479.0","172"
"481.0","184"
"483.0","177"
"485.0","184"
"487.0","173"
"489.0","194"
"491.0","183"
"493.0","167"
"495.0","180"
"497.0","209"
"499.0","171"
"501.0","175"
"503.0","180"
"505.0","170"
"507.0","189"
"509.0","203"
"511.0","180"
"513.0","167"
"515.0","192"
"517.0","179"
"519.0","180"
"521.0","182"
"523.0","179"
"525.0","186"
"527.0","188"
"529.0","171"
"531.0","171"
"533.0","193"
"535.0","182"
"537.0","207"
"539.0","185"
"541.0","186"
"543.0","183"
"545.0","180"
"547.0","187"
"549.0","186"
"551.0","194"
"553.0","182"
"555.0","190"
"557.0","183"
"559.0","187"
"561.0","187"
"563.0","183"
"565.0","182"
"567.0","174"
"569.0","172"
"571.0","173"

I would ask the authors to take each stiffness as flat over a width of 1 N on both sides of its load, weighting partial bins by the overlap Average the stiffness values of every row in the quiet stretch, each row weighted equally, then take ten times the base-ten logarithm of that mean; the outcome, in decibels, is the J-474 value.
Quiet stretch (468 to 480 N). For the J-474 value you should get 22.6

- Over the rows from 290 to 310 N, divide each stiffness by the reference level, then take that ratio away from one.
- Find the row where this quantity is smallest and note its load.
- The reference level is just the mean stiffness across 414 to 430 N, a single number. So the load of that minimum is 307.0 N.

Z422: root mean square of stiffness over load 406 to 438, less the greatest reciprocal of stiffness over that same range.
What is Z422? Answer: 183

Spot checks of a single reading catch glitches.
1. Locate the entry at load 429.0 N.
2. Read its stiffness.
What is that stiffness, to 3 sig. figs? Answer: 172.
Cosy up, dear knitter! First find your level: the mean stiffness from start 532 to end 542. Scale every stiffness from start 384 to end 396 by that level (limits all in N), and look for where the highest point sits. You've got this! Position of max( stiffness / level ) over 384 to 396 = 385.0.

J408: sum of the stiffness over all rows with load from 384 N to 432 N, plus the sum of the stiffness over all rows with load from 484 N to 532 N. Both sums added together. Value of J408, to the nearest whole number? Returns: 8717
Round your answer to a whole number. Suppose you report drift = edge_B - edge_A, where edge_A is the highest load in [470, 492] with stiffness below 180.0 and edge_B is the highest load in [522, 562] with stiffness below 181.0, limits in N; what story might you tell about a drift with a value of 58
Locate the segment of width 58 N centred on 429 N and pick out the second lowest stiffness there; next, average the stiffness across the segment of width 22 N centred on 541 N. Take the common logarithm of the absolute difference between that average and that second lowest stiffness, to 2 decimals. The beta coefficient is 1.20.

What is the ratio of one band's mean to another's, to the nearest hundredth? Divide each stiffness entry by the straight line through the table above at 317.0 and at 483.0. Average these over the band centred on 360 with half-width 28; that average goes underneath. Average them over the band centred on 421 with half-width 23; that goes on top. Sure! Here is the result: 1.04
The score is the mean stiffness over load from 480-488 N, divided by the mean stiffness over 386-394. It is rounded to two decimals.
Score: 1.00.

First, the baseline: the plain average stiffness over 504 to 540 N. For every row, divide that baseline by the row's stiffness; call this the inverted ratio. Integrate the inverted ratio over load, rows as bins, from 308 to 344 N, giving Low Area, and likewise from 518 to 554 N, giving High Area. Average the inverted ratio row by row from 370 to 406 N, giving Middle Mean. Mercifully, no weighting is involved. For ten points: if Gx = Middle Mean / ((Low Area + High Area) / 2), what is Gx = 0.0282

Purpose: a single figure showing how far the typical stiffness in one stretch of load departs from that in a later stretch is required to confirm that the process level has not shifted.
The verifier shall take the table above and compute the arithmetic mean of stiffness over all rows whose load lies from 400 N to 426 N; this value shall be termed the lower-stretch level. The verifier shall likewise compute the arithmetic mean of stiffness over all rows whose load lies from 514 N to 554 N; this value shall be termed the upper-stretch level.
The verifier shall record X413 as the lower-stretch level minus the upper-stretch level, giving -1.0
